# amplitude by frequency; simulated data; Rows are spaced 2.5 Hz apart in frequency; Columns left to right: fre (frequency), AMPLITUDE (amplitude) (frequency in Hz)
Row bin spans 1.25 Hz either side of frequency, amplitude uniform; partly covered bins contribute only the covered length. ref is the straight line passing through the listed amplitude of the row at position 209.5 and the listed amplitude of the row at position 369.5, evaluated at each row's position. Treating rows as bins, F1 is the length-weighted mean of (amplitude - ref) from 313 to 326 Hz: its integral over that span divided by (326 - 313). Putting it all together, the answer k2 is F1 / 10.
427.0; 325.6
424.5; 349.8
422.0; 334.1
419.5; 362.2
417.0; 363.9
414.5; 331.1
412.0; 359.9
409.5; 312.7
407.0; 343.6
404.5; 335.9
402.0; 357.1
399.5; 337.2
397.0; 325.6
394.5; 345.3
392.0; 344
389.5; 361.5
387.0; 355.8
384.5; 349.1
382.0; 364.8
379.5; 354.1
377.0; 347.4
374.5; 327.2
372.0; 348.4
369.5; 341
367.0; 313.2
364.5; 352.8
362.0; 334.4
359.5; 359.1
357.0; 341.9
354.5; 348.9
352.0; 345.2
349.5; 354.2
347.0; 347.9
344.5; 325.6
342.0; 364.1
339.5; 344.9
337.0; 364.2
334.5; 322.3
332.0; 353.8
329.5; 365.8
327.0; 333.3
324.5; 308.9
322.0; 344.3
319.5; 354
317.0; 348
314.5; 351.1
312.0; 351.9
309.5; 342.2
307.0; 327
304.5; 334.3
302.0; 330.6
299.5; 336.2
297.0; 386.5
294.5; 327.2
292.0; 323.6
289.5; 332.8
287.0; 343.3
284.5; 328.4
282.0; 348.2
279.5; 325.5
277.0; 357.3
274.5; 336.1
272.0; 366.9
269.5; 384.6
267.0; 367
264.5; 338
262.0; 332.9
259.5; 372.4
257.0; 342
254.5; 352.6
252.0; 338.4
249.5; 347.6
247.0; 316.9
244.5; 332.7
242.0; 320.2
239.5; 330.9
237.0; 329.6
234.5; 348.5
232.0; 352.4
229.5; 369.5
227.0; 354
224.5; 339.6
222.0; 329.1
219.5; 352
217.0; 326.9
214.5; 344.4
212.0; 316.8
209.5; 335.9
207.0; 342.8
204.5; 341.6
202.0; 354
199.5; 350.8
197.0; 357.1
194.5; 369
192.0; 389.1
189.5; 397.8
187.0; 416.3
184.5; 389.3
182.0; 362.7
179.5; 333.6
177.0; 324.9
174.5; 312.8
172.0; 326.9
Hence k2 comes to 0.2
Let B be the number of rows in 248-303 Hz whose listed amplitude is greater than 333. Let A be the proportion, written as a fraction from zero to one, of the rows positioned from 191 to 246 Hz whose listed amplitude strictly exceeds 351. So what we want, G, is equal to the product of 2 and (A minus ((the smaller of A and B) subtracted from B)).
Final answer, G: -29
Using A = 0.364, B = 15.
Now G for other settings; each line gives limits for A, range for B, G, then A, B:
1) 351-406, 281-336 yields -27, 0.318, 14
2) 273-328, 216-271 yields -27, 0.227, 14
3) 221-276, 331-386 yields -35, 0.364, 18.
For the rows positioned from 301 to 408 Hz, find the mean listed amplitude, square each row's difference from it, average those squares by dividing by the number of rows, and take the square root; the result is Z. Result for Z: 13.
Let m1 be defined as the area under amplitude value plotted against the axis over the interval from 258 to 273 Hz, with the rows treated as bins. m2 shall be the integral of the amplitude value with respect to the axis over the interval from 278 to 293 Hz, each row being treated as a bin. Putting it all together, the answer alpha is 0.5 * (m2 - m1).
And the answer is -193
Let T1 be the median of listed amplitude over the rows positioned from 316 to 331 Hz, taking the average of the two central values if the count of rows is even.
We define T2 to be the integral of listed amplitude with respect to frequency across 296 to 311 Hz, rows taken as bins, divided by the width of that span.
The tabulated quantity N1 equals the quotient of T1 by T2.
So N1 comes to 1.01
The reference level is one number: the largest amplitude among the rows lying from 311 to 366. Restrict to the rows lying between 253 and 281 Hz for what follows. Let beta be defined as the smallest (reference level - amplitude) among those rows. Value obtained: -19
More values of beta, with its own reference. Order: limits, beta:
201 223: 12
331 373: 2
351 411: 1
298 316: 14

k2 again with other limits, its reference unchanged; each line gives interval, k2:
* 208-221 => -0.1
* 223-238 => 1.2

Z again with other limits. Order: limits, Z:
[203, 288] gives 16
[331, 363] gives 13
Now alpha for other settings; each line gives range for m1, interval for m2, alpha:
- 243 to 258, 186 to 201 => 307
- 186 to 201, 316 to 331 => -274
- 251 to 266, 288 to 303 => -51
